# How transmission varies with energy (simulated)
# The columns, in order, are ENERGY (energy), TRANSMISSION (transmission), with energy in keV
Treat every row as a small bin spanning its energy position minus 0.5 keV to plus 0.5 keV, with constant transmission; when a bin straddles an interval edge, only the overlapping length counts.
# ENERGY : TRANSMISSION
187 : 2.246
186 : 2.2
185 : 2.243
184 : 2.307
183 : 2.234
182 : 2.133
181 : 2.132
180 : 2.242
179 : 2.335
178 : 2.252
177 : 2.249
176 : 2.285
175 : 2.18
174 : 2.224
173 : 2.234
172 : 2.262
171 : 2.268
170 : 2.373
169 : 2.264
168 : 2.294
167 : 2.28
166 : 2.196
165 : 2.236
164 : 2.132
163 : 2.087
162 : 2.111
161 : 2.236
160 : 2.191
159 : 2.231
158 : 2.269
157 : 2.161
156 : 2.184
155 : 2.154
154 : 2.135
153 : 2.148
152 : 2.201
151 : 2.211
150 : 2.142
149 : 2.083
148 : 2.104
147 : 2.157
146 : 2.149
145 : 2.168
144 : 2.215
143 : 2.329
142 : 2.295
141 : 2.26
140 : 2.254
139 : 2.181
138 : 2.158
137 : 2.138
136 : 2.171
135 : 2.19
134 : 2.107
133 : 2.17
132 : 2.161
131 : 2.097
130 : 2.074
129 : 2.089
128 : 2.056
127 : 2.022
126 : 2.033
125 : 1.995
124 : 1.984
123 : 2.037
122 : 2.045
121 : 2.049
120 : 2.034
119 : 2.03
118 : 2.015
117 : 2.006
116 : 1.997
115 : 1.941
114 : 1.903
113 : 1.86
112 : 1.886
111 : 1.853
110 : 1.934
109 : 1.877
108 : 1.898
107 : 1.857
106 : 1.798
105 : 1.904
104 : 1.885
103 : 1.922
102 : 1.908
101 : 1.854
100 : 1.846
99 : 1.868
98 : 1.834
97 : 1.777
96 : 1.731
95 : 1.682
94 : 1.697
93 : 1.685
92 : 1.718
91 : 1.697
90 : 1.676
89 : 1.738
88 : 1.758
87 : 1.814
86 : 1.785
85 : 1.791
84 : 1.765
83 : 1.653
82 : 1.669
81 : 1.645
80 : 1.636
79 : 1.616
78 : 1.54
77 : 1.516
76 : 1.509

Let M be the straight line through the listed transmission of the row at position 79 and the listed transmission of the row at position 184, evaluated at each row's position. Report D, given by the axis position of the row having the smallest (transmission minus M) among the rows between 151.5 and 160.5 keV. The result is 154 keV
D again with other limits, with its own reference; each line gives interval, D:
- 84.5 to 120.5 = 95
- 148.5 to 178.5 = 163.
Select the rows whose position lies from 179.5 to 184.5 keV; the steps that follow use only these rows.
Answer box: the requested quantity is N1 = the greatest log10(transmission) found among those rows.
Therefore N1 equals 0.363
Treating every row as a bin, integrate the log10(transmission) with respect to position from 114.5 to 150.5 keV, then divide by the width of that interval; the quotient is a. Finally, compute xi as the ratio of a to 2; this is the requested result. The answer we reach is 0.162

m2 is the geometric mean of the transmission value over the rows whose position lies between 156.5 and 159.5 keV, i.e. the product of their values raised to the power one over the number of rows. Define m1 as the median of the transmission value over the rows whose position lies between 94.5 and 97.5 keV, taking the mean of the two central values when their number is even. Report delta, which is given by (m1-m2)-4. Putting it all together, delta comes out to -4.49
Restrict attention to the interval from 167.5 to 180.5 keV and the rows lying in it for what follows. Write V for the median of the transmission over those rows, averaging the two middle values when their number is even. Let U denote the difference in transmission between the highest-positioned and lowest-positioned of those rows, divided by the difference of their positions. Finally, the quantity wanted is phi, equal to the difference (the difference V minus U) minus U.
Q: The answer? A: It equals 2.27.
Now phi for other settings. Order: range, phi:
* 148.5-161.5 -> 2.16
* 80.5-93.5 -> 1.71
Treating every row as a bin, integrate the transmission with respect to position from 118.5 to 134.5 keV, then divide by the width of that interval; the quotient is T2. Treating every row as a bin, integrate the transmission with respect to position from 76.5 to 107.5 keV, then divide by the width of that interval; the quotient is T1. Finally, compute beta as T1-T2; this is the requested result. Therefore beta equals -0.31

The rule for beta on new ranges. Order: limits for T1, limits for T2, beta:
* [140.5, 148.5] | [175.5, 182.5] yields -0.02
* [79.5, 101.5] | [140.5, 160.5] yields -0.45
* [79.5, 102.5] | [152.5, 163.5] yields -0.42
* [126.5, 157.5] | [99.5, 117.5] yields 0.26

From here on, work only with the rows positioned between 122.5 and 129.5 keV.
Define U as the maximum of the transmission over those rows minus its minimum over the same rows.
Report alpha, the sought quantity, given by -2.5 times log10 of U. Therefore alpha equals 2.4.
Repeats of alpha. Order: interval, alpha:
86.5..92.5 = 2.2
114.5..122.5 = 2.4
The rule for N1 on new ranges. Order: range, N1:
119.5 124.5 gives 0.312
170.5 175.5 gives 0.356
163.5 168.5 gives 0.361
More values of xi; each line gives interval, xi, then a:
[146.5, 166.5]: 0.168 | 0.34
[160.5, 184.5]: 0.174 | 0.35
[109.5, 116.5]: 0.141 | 0.28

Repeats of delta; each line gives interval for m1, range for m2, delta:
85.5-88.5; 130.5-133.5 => -4.36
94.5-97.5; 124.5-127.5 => -4.29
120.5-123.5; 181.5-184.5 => -4.18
